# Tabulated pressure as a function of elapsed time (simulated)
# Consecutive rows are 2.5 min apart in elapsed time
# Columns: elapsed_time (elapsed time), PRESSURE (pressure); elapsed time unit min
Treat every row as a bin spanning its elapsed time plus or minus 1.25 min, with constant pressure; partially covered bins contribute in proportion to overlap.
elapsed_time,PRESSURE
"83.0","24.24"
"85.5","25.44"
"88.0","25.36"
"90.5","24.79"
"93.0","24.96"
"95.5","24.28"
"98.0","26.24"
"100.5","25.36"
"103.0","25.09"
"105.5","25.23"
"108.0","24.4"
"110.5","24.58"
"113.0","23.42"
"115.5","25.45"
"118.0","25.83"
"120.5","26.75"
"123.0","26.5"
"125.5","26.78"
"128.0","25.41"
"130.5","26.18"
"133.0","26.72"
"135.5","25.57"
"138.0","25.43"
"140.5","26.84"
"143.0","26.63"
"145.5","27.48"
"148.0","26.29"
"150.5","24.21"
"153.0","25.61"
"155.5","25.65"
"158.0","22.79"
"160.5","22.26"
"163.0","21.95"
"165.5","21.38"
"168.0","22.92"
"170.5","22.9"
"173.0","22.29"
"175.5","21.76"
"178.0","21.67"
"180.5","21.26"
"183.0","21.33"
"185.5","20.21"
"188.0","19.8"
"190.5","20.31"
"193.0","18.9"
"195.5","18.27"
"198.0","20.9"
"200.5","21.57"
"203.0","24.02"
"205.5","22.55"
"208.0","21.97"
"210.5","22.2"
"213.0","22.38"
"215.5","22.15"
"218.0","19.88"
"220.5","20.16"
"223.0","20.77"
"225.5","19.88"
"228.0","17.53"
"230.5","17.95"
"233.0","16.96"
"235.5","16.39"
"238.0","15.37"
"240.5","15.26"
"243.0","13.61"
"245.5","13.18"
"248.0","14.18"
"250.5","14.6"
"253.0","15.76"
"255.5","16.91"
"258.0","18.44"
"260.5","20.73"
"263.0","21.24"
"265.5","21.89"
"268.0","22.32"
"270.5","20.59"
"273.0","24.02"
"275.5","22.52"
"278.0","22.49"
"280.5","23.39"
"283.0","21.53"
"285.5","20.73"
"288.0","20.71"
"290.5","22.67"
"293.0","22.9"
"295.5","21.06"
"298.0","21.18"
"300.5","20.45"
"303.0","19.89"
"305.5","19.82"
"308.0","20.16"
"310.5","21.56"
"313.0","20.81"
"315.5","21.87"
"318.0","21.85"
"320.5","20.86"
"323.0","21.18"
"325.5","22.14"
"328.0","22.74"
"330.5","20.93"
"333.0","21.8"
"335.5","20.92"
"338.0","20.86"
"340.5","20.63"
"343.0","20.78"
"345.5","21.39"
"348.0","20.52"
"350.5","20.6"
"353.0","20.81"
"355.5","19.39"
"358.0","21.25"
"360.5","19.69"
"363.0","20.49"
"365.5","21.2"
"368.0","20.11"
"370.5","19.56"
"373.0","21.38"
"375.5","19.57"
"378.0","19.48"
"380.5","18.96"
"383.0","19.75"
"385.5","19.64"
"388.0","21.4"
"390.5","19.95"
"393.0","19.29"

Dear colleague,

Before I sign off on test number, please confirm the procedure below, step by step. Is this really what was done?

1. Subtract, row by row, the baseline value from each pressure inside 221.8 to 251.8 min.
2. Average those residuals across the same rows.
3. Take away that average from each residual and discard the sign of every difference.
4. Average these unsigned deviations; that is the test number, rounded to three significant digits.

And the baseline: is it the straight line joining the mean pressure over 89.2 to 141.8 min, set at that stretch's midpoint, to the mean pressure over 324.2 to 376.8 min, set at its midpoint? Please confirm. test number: 1.79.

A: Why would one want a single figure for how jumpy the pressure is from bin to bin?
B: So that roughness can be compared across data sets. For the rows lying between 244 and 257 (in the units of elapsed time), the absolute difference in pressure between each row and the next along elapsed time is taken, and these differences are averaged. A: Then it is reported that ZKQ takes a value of 0.93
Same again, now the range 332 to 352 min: 0.41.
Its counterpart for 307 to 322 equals 0.84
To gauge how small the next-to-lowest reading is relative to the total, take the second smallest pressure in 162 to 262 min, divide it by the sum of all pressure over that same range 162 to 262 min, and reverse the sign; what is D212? -0.017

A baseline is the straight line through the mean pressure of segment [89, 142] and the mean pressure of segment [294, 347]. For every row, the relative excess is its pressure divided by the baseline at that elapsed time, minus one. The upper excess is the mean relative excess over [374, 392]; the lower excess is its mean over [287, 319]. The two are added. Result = -0.011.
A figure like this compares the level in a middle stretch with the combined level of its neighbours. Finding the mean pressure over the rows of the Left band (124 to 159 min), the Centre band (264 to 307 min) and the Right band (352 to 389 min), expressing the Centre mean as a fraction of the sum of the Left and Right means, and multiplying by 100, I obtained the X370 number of 47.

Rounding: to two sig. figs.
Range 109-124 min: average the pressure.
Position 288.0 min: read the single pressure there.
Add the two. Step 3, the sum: 46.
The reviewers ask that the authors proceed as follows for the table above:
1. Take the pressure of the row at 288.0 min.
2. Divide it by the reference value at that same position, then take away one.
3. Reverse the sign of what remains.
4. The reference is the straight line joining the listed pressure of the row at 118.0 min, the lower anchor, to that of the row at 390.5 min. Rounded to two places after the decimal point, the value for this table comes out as 0.07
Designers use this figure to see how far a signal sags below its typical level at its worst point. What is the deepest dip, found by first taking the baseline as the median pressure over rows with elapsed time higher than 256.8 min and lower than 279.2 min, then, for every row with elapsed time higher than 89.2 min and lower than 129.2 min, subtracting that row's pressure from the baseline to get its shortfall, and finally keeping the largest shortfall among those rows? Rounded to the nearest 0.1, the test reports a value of -1.5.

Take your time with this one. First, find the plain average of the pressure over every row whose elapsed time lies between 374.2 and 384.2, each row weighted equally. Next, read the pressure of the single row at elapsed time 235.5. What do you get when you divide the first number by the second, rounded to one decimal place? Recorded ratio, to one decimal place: 1.2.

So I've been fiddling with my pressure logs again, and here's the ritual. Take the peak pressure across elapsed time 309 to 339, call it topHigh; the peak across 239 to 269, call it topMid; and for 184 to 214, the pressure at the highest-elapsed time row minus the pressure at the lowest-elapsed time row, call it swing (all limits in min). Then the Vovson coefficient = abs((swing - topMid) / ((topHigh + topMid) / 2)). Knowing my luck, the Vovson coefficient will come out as 0.89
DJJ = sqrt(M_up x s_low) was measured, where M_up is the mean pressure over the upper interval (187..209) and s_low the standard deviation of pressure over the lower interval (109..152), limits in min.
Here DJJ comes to 4.7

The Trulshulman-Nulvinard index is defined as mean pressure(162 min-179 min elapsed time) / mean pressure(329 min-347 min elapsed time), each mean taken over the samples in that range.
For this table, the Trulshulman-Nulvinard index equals 1.05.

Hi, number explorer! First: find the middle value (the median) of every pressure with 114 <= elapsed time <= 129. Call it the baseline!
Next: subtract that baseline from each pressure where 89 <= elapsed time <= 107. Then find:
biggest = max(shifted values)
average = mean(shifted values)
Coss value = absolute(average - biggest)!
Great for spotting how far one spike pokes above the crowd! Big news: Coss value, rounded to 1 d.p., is 1.1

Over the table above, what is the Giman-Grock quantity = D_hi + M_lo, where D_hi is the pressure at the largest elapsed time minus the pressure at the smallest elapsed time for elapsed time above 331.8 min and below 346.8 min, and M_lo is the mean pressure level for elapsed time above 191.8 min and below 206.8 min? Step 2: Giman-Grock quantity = 20.6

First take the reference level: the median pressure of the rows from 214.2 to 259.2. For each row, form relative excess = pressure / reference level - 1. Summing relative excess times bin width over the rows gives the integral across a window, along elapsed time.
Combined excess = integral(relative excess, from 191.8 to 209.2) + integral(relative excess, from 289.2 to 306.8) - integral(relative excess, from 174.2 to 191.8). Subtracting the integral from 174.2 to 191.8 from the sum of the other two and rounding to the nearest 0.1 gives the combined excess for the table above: 4.6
